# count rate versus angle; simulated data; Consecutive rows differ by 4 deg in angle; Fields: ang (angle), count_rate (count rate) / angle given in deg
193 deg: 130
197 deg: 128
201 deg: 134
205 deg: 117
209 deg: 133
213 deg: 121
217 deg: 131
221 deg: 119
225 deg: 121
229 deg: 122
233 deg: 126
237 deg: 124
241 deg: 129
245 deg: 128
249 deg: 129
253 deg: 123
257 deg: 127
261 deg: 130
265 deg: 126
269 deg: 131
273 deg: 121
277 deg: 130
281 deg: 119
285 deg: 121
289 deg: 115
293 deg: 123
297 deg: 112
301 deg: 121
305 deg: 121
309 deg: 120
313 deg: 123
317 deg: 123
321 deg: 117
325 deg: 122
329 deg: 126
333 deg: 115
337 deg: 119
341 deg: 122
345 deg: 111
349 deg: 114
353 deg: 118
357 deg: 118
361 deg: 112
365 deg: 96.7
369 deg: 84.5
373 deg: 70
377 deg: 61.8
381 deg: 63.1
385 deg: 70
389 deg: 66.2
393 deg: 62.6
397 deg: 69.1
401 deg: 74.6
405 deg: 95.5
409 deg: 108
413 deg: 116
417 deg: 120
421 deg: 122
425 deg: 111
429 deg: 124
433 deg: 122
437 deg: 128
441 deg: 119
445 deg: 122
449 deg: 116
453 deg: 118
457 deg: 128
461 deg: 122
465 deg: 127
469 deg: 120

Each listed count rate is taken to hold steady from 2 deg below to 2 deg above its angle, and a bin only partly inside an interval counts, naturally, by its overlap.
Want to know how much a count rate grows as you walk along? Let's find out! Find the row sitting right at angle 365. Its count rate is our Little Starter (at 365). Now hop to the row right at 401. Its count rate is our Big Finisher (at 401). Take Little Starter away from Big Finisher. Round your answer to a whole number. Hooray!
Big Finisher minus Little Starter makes -22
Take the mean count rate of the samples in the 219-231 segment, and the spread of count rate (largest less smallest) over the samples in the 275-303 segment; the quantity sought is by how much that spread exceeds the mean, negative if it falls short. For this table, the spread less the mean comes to -103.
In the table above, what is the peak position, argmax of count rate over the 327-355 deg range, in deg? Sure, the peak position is 329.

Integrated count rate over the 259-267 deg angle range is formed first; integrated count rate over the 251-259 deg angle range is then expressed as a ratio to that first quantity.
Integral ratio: 0.98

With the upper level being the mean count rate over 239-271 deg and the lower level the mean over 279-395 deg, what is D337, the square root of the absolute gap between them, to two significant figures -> 4.7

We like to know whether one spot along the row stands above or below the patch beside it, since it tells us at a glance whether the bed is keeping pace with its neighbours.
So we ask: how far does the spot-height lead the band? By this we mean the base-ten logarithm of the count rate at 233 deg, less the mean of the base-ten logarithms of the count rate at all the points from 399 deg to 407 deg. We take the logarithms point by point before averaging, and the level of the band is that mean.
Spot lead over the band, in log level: 0.17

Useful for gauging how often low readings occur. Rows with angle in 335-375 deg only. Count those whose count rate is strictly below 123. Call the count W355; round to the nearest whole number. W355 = 10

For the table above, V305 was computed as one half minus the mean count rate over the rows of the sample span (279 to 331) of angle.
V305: -120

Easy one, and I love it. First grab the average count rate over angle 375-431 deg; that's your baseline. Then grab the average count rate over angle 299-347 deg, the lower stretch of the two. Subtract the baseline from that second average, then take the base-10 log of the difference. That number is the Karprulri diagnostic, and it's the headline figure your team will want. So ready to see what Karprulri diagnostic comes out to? 1.5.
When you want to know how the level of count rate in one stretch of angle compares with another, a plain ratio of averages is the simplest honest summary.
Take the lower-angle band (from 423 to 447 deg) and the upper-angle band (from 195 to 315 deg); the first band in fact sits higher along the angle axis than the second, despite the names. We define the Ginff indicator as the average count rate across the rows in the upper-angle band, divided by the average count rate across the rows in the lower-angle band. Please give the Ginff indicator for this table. 1.03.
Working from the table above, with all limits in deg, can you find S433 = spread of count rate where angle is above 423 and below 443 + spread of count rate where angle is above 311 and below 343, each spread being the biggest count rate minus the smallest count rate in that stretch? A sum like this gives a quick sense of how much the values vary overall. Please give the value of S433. 28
